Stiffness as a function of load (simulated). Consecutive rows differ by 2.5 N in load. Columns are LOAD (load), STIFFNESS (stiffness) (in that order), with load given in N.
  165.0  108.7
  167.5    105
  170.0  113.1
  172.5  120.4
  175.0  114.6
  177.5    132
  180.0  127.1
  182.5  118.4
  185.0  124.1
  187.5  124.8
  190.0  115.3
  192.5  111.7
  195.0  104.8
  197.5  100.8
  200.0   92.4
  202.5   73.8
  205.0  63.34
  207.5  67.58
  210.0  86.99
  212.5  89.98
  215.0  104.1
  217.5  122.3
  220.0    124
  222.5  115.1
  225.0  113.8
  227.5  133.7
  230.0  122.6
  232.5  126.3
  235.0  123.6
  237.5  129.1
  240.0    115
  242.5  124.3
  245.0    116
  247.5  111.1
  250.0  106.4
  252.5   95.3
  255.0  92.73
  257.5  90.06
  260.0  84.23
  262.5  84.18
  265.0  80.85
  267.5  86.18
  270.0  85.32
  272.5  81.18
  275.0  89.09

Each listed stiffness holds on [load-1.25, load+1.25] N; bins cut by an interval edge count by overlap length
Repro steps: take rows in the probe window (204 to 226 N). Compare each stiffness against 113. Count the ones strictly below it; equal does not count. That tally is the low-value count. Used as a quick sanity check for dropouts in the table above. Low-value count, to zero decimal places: 5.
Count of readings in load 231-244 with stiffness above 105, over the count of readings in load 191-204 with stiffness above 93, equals 1.7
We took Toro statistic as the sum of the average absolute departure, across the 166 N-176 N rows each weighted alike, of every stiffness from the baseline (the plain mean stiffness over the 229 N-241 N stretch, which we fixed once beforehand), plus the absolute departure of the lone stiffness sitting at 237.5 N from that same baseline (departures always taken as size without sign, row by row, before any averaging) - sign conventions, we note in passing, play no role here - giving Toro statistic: 16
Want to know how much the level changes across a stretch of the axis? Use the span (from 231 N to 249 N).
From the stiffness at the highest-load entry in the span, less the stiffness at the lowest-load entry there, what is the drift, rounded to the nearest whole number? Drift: -15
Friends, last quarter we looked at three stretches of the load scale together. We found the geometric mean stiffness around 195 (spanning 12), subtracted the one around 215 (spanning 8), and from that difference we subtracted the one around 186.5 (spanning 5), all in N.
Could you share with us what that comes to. -124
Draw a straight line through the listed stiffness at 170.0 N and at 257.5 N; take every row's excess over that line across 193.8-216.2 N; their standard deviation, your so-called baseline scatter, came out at 15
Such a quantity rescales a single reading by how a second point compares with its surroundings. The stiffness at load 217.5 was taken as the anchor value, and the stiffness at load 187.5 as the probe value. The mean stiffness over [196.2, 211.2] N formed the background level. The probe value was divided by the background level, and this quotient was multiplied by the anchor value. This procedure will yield 189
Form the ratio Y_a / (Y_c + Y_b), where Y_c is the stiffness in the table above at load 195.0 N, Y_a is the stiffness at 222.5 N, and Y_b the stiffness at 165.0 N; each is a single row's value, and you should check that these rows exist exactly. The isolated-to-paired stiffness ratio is 0.54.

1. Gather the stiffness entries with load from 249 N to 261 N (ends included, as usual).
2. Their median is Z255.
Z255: 93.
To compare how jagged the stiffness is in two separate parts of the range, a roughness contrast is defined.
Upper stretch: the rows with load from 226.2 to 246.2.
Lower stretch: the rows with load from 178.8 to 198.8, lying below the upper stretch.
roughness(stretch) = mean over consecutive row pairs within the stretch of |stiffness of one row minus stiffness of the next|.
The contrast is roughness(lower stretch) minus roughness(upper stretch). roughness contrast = -2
